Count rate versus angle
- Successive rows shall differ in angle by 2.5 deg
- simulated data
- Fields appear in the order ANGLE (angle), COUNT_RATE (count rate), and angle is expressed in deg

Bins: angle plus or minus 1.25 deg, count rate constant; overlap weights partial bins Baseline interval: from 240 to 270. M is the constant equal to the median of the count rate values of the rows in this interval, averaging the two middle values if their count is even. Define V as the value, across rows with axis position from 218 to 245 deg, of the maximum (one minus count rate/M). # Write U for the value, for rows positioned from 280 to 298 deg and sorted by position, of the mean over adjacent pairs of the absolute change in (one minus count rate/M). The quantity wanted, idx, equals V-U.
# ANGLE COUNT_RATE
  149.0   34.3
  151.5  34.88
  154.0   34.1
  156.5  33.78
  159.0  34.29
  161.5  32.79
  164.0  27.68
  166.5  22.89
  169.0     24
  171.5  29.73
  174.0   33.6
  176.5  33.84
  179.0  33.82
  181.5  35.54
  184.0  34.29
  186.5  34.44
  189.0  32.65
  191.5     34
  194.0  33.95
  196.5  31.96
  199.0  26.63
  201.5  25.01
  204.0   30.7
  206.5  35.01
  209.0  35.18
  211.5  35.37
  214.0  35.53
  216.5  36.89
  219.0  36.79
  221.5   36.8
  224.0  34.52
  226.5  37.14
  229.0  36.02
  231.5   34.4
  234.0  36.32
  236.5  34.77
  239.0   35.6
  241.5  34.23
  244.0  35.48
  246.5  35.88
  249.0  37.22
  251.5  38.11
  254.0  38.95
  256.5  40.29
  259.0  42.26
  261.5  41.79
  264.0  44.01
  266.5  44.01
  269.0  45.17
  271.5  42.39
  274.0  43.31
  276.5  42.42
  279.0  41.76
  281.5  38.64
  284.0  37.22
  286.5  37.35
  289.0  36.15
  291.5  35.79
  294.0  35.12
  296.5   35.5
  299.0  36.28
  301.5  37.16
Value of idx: 0.12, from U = 0.017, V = 0.14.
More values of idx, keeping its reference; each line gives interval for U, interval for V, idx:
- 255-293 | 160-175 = 0.39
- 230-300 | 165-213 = 0.39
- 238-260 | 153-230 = 0.39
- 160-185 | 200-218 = 0.30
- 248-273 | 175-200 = 0.30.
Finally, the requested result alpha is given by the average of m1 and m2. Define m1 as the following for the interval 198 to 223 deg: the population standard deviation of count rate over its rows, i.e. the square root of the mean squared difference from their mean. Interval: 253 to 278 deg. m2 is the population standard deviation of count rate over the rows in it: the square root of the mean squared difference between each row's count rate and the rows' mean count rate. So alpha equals 3.0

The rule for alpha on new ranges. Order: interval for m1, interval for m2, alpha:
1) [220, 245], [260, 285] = 1.7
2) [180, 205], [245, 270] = 3.2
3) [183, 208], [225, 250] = 2.1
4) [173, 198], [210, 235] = 0.9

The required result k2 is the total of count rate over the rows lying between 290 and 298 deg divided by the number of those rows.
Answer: 35.5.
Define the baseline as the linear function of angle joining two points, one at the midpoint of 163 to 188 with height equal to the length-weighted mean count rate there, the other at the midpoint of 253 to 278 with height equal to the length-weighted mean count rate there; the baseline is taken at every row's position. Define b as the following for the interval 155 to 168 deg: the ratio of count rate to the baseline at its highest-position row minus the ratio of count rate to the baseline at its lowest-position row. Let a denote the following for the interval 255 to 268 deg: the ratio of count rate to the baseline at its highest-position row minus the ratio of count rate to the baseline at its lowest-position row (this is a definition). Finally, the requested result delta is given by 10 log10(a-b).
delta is -3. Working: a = 0.06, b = -0.41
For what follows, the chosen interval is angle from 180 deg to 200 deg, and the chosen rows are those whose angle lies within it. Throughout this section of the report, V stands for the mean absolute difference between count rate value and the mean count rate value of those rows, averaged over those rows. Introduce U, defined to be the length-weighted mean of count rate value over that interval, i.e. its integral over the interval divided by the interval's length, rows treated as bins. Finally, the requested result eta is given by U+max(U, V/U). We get 66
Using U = 33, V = 1.9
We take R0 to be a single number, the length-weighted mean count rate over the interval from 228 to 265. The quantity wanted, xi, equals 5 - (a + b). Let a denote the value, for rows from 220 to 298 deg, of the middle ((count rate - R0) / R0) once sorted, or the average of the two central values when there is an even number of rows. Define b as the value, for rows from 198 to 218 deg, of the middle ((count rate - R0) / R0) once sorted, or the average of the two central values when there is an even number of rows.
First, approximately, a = -0.01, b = -0.07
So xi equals 5.08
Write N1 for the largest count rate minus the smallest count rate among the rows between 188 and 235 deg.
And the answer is 12.1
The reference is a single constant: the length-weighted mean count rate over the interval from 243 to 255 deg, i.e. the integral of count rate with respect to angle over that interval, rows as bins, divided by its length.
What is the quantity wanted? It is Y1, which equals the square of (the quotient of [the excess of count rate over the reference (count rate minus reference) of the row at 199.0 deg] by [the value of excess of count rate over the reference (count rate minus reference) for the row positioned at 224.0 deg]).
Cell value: 16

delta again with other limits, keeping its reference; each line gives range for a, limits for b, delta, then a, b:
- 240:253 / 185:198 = -7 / 0.07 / -0.11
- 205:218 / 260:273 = -15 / 0.02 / -0.02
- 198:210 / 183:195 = -6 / 0.21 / -0.05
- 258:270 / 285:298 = -10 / 0.04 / -0.06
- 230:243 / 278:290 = -9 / -0.03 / -0.15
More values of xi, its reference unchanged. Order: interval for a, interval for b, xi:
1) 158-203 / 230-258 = 5.17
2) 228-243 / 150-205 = 5.17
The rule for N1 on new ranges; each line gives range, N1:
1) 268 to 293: 9.4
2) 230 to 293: 10.9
